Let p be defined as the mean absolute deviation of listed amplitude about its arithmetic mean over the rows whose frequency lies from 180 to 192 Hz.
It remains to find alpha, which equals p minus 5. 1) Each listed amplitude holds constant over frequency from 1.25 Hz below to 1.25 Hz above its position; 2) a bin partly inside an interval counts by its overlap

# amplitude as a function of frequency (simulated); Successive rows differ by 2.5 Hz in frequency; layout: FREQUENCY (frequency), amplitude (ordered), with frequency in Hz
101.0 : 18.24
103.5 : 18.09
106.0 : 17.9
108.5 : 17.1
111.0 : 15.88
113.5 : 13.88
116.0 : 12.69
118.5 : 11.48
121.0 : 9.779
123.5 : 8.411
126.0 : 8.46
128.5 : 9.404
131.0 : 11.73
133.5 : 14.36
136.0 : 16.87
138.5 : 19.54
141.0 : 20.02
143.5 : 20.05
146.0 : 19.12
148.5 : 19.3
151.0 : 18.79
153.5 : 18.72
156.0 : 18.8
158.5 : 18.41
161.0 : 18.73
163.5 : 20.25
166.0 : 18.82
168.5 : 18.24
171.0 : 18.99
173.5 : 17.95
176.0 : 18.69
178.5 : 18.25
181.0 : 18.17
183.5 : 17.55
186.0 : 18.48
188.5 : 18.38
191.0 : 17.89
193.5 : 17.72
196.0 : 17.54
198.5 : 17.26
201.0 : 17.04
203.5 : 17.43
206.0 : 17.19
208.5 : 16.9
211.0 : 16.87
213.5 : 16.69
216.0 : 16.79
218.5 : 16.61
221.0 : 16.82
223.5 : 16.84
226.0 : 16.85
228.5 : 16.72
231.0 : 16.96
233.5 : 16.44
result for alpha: -4.7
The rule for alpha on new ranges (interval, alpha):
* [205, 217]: -4.9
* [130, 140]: -2.4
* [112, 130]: -3.2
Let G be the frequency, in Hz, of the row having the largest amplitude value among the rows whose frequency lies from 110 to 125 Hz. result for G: 111.0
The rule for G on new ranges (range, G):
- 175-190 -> 176.0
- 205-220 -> 206.0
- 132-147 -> 143.5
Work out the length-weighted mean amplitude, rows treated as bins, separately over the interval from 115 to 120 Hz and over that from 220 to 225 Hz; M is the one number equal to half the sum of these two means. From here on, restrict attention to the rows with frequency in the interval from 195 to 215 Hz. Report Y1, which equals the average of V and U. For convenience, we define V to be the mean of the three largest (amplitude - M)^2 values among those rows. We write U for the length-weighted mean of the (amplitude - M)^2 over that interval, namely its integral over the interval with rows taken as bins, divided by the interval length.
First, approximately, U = 7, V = 9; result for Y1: 8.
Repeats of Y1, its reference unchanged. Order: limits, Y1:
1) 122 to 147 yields 28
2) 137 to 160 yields 27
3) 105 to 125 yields 17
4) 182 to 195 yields 14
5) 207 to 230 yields 6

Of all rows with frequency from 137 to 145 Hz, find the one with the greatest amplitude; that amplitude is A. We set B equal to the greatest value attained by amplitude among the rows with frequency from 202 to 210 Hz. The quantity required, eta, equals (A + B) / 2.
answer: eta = 18.7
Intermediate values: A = 20.05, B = 17.43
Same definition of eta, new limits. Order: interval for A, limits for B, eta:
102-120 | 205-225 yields 17.6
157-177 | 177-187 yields 19.4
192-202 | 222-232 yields 17.3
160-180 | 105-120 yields 19.1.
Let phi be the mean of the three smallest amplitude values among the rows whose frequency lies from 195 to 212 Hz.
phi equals 17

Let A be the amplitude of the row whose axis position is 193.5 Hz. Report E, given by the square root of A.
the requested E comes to 4.21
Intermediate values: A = 17.72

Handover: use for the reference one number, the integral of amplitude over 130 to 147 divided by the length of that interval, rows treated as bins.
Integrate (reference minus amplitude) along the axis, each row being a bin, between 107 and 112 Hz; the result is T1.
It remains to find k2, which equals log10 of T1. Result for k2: 0.6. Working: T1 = 4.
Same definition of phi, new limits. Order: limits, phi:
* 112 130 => 9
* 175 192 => 18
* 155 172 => 18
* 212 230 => 17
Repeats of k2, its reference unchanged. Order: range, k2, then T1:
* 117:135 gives 2.1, 123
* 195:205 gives 0.1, 1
